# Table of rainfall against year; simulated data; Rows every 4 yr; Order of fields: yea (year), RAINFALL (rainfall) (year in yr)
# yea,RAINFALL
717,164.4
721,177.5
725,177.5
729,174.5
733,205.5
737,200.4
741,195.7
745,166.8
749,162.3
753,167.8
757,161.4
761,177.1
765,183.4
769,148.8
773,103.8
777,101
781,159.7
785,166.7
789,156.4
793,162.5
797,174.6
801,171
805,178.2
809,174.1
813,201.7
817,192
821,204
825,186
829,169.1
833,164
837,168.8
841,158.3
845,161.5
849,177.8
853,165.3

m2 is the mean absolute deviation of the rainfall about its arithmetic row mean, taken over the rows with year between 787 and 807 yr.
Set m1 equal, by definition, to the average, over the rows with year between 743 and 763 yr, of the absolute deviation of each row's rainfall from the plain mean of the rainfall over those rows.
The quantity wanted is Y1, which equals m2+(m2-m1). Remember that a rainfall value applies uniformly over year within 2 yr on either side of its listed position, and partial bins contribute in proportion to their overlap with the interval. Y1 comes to 10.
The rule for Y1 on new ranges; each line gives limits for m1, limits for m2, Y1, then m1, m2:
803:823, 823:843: 2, 11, 7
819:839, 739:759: 7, 13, 10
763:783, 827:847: -22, 30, 4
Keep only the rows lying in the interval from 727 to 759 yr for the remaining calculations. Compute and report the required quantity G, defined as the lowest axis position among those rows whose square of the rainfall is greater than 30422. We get 729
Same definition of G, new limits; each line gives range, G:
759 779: 761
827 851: 849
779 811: 797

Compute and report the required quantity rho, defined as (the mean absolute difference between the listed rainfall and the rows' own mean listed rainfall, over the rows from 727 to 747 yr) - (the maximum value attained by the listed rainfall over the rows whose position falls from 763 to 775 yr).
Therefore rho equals -169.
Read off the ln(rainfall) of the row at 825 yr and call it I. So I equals 5.23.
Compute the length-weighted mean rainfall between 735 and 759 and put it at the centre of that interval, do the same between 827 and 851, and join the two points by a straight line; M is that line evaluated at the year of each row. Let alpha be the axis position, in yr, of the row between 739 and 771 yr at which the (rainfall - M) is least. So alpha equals 769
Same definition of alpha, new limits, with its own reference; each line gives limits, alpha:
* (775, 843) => 777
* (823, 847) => 841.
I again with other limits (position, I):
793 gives 5.09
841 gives 5.06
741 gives 5.28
